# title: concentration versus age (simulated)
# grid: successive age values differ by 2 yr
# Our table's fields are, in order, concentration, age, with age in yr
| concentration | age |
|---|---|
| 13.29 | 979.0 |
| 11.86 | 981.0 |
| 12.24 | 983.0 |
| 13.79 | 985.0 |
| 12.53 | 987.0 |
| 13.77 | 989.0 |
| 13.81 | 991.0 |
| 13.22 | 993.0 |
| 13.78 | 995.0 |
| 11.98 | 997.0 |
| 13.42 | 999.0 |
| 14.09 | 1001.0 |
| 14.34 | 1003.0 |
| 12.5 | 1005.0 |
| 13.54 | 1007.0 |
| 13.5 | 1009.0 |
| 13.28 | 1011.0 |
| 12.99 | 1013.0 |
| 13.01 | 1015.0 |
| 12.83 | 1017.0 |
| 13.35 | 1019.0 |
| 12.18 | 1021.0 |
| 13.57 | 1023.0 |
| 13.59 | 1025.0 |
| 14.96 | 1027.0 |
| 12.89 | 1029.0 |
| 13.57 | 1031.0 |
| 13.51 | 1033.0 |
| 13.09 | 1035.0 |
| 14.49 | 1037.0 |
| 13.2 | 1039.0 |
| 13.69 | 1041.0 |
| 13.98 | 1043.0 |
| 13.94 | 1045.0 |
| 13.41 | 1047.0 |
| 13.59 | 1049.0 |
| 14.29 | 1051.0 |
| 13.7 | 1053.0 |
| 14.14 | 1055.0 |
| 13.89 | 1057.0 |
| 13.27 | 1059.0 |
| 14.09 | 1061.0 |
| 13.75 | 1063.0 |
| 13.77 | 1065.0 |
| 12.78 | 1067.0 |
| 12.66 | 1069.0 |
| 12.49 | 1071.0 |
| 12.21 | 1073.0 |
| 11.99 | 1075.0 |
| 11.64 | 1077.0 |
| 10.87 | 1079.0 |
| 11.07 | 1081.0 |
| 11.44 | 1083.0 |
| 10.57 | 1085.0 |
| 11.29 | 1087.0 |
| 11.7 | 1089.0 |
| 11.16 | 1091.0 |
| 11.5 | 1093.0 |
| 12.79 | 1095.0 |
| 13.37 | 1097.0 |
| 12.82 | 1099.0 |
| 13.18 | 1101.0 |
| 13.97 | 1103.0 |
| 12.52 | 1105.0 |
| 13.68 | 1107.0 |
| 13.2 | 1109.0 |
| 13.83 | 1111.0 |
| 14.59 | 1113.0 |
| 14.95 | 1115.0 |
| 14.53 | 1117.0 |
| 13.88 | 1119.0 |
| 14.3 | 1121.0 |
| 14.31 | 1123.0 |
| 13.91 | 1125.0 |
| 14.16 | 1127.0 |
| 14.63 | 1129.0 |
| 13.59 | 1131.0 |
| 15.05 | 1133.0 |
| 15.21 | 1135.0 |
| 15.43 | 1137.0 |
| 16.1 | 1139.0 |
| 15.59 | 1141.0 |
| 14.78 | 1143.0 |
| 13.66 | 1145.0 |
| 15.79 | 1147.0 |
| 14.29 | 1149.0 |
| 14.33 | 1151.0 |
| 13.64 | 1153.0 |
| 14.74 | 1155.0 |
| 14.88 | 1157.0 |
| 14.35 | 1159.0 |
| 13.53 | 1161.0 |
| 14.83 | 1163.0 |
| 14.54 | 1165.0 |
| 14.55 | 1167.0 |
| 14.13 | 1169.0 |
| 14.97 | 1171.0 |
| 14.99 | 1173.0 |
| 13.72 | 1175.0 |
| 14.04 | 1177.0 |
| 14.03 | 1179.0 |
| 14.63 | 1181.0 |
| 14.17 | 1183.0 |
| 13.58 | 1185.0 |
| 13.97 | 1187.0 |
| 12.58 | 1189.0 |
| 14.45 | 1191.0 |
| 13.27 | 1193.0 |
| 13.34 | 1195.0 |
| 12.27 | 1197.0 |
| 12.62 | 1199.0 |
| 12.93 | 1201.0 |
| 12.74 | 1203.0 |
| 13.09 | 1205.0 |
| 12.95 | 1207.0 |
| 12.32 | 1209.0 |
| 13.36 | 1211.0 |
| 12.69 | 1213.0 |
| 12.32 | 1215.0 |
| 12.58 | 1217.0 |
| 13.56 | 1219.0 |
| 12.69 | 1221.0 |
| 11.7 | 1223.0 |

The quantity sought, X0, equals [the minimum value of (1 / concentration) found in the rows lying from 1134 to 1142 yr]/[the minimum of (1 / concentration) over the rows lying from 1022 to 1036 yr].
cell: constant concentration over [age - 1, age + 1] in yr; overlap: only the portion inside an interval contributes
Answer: 0.93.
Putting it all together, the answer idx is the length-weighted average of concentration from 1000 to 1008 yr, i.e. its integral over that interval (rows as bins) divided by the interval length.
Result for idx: 13.6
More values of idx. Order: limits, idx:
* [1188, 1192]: 13.5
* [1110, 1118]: 14.5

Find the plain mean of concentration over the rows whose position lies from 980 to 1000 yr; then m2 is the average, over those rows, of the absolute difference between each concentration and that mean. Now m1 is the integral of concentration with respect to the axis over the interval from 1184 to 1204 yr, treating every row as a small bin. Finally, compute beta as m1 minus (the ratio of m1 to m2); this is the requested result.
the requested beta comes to -108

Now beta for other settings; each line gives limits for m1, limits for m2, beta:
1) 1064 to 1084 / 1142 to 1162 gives -224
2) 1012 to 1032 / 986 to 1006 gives -157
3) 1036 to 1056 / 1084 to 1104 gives -3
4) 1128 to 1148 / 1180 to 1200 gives -146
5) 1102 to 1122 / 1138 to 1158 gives -152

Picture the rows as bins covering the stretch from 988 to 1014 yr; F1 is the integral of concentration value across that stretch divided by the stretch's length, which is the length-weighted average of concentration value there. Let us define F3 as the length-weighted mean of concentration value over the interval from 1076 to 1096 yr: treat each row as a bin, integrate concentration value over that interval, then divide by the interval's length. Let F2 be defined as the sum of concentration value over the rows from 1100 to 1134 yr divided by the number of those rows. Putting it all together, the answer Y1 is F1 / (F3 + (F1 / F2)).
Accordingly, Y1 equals 1.08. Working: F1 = 13.4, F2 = 14.0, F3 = 11.4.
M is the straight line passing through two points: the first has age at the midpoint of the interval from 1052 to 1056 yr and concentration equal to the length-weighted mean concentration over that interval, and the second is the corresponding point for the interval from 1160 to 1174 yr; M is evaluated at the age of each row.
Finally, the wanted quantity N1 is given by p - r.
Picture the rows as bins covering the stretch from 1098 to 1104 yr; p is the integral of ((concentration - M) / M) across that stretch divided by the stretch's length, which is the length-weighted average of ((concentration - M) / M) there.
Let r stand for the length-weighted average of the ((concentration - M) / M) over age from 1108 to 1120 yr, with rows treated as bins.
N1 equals -0.05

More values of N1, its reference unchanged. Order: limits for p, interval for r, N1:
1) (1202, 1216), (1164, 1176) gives -0.13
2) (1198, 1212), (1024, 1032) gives -0.12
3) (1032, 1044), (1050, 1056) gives -0.02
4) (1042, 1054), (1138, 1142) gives -0.11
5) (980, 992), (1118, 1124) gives -0.03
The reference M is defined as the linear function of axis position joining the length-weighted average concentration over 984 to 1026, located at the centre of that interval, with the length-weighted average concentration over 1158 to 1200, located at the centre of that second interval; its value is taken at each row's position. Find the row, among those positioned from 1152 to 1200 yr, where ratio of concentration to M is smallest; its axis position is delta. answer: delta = 1197.0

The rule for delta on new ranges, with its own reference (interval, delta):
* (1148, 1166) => 1161.0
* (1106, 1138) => 1109.0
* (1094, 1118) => 1105.0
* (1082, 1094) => 1085.0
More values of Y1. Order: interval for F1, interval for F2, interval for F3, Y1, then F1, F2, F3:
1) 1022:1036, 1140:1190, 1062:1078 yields 1.00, 13.6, 14.3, 12.7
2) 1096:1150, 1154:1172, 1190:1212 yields 1.02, 14.3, 14.5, 13.0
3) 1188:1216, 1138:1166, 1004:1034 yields 0.91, 12.9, 14.6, 13.3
